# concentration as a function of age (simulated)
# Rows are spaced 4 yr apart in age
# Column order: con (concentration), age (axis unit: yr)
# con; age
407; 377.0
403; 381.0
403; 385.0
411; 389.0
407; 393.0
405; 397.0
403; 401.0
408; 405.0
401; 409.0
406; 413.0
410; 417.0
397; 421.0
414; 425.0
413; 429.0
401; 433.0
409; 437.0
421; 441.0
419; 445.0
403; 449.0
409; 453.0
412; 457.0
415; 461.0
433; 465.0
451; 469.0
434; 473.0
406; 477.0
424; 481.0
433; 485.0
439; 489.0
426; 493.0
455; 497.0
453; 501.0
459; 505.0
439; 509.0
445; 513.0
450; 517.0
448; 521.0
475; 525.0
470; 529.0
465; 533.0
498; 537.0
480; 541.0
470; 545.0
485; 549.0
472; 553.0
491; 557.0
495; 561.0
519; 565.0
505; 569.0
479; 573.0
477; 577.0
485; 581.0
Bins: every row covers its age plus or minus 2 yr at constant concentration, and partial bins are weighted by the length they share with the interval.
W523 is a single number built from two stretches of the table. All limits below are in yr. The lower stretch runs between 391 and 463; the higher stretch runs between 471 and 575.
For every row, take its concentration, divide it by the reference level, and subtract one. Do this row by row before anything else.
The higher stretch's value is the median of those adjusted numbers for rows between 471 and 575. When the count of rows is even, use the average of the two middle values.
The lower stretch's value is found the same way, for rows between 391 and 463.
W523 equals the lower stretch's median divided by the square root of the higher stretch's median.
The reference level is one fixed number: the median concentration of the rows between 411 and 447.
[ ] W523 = -0.010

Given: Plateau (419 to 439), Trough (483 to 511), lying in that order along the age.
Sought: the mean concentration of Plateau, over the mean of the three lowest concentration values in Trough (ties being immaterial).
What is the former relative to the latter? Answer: 0.94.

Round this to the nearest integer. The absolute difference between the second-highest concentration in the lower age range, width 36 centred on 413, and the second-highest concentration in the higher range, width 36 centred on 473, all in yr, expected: 26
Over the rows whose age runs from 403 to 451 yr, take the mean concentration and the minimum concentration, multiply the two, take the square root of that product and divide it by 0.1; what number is 4027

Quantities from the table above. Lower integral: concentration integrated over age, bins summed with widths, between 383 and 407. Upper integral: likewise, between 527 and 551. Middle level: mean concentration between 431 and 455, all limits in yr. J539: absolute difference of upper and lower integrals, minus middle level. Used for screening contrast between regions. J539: 1314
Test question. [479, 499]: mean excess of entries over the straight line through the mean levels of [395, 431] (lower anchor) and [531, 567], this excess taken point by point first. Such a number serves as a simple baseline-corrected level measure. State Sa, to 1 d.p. -15.5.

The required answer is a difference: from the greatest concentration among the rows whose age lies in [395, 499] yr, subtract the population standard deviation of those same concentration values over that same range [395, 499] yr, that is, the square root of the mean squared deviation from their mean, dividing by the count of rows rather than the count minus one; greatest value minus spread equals 440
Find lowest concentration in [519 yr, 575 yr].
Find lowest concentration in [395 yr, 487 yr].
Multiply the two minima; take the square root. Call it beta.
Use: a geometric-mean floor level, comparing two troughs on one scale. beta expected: 422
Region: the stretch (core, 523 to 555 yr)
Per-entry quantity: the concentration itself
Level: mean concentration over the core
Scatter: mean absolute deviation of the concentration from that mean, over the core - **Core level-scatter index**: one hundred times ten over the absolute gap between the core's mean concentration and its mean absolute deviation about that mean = 2.13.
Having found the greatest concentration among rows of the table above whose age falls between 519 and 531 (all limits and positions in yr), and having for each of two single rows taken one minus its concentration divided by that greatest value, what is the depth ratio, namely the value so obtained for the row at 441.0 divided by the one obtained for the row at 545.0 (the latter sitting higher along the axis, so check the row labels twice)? 11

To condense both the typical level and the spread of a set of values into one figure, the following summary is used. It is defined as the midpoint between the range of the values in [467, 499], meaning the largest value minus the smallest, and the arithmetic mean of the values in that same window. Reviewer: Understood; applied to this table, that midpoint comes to 241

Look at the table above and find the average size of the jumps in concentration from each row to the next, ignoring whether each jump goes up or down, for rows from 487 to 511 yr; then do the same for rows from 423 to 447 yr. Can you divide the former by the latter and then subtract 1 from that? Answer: 1.0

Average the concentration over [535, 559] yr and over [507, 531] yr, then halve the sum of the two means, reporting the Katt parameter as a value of 469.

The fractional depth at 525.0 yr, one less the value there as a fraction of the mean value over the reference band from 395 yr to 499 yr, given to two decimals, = -0.14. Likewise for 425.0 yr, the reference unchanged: 0.01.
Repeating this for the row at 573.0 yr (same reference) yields -0.15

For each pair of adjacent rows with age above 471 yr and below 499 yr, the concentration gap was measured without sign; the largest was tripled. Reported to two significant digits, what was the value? 87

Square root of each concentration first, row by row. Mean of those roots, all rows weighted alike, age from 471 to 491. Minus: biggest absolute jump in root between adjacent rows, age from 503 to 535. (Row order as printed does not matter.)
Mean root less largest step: 20.0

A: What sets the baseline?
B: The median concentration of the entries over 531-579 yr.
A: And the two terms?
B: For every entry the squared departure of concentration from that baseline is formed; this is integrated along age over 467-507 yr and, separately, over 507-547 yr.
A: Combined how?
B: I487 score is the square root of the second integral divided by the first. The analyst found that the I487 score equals 0.5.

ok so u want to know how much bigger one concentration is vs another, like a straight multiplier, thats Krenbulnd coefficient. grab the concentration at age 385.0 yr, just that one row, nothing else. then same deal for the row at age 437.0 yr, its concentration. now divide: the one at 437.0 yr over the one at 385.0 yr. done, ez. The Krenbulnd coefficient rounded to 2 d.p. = 1.01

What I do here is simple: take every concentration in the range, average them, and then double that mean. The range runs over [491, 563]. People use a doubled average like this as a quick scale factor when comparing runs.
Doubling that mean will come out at 931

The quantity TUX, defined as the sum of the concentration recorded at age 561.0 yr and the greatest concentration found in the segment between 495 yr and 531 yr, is 970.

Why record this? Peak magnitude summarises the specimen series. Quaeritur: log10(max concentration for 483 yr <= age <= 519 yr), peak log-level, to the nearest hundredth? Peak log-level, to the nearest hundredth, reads 2.66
